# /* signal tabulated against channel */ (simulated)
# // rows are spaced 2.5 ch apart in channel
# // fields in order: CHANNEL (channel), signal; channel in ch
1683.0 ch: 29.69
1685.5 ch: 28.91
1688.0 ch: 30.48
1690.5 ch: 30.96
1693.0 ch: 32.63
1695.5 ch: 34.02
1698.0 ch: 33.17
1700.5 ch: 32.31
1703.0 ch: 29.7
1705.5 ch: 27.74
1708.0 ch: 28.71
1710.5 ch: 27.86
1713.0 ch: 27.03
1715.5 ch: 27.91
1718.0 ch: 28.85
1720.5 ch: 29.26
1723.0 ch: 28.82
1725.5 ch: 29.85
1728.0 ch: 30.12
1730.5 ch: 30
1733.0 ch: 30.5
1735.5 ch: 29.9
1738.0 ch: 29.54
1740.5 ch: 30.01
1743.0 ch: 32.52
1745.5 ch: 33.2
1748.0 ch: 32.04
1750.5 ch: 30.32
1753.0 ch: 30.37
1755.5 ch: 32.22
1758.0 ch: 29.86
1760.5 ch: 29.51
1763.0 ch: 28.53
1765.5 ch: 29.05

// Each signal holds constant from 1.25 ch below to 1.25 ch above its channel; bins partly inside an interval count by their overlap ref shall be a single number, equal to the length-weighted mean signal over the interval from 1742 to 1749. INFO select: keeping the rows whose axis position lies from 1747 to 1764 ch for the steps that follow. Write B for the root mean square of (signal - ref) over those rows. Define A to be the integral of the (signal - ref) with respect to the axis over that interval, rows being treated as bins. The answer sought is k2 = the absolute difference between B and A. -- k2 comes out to 40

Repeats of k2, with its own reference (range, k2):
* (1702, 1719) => 79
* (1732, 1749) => 28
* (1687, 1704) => 13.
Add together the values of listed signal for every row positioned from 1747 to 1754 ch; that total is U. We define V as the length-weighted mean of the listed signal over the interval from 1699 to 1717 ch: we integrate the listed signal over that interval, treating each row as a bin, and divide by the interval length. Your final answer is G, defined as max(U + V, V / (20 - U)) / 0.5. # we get 243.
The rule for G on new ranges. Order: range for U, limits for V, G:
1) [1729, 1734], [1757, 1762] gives 180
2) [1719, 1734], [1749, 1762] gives 418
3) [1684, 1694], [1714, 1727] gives 304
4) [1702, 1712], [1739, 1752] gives 291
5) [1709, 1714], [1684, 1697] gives 173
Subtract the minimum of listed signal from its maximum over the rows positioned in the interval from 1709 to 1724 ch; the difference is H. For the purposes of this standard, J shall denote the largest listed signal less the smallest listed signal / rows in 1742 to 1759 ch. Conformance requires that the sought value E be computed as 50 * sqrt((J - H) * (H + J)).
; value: 124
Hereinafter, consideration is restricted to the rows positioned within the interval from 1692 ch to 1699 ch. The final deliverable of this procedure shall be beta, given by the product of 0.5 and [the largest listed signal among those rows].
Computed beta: 17.0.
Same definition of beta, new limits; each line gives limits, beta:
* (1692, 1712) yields 17.0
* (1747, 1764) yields 16.1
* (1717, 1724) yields 14.6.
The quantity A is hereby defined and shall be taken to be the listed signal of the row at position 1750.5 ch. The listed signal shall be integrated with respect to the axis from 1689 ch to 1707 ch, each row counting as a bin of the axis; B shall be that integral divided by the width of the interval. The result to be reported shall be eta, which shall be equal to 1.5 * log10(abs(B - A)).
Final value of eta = 0.1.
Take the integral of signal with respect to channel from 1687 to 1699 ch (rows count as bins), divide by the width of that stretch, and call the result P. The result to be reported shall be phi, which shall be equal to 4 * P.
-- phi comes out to 129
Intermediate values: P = 32.3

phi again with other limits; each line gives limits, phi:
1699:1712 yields 117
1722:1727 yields 118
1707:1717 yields 112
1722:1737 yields 120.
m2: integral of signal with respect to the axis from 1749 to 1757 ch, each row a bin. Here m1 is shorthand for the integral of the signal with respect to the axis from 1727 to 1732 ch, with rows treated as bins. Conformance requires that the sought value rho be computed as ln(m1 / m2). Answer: -0.5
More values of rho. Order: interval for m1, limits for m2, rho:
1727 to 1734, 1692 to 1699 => -0.1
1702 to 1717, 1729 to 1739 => 0.3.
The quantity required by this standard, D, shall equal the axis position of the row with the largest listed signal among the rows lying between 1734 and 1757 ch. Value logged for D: 1745.5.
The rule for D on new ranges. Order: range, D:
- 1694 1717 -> 1695.5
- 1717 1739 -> 1733.0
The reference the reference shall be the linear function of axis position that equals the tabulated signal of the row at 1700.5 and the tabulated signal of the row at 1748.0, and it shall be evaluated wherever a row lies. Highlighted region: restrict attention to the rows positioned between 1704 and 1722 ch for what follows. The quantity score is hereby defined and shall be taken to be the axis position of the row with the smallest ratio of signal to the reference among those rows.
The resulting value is 1713.0 ch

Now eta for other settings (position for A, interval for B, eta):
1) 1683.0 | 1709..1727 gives 0.1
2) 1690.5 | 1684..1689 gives 0.2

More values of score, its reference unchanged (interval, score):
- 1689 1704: 1703.0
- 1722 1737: 1723.0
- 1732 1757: 1738.0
